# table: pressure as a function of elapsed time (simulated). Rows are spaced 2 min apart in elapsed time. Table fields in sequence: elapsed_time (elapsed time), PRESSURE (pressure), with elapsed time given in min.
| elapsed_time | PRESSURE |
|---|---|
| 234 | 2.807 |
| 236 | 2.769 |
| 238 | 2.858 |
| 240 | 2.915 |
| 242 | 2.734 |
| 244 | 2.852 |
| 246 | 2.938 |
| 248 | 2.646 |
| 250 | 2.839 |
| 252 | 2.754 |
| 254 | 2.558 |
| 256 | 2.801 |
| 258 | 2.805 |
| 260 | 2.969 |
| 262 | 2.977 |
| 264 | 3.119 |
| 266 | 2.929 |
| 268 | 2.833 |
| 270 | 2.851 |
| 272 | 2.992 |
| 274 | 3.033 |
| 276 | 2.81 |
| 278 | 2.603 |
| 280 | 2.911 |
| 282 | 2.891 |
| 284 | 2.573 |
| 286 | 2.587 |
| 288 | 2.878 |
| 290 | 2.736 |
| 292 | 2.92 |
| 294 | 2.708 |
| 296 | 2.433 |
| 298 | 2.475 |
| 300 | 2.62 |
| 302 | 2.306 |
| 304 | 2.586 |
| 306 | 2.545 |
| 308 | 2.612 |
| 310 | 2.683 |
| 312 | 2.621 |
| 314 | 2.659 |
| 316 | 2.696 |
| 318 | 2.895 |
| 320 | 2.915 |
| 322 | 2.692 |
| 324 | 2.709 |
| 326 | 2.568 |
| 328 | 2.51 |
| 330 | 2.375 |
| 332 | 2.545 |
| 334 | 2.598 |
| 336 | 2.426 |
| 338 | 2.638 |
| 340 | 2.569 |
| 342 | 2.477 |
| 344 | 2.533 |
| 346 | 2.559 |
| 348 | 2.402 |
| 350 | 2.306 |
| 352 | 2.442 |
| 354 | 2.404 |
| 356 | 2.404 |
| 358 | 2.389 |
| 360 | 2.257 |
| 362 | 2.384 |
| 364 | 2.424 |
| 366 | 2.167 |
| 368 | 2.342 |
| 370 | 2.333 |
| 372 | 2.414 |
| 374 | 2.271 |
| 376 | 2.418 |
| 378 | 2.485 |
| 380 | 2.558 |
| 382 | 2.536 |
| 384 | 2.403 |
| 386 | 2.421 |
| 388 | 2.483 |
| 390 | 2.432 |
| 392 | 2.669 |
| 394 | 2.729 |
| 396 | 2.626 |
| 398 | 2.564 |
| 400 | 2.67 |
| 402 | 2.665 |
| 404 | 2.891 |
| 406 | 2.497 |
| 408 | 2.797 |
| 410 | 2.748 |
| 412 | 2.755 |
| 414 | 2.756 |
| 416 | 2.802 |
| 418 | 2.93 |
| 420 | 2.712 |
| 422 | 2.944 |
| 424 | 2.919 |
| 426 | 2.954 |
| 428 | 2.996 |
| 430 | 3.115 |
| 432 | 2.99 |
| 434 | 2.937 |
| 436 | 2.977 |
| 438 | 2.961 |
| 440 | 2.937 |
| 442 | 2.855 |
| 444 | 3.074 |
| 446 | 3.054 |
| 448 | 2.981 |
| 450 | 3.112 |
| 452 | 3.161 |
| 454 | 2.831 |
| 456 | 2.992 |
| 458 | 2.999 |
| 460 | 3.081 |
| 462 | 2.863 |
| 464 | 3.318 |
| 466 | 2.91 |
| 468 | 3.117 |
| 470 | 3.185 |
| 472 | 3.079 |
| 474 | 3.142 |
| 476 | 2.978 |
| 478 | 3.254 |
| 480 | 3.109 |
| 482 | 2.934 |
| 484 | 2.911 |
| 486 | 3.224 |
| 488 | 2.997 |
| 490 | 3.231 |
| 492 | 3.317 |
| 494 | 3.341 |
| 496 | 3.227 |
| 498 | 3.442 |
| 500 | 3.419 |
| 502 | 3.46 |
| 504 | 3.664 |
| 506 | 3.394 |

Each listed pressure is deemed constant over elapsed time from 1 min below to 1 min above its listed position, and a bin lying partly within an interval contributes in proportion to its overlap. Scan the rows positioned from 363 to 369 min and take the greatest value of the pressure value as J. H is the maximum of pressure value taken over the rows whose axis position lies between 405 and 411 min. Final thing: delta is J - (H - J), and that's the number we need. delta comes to 2.1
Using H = 2.797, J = 2.424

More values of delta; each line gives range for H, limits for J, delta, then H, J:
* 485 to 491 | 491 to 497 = 3.5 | 3.231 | 3.341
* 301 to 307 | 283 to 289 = 3.2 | 2.586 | 2.878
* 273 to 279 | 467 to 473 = 3.3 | 3.033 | 3.185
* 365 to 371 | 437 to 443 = 3.6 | 2.342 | 2.961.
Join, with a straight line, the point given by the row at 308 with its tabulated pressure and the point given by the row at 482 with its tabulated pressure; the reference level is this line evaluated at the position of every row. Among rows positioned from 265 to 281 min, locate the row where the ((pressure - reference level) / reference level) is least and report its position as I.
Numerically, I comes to 278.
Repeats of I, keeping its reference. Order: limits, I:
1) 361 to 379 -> 366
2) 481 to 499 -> 484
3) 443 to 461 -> 454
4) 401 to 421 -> 406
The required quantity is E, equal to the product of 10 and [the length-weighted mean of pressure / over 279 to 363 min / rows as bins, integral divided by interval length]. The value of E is 26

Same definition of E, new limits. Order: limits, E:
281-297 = 27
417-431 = 29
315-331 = 27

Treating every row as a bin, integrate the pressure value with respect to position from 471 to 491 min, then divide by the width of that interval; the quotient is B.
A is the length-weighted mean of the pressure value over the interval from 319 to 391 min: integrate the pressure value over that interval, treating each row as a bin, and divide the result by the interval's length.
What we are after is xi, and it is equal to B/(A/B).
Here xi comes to 3.9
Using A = 2.5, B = 3.09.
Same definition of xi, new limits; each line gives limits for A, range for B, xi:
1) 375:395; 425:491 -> 3.7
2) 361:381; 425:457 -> 3.8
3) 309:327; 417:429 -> 3.1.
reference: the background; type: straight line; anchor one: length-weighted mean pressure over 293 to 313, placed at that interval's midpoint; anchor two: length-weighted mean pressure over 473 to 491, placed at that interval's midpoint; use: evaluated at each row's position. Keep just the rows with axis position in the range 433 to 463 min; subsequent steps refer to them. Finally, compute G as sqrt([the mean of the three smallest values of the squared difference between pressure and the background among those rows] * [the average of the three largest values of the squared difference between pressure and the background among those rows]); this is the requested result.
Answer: 0.001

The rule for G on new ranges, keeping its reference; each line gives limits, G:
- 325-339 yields 0.010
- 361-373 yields 0.161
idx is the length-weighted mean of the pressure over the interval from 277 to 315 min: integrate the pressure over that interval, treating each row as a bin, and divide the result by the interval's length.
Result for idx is 2.65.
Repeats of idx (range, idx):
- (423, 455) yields 2.99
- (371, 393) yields 2.46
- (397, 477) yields 2.93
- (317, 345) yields 2.60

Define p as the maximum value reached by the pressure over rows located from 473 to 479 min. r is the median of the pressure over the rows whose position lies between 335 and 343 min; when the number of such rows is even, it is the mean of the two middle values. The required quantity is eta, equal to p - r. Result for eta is 0.7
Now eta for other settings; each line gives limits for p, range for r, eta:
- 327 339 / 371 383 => 0.2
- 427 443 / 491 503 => -0.3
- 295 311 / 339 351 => 0.2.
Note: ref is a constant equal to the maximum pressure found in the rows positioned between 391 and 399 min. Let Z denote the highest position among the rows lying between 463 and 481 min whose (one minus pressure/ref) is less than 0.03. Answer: 480 min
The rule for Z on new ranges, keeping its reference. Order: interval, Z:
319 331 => 324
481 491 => 490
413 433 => 432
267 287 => 282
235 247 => 246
